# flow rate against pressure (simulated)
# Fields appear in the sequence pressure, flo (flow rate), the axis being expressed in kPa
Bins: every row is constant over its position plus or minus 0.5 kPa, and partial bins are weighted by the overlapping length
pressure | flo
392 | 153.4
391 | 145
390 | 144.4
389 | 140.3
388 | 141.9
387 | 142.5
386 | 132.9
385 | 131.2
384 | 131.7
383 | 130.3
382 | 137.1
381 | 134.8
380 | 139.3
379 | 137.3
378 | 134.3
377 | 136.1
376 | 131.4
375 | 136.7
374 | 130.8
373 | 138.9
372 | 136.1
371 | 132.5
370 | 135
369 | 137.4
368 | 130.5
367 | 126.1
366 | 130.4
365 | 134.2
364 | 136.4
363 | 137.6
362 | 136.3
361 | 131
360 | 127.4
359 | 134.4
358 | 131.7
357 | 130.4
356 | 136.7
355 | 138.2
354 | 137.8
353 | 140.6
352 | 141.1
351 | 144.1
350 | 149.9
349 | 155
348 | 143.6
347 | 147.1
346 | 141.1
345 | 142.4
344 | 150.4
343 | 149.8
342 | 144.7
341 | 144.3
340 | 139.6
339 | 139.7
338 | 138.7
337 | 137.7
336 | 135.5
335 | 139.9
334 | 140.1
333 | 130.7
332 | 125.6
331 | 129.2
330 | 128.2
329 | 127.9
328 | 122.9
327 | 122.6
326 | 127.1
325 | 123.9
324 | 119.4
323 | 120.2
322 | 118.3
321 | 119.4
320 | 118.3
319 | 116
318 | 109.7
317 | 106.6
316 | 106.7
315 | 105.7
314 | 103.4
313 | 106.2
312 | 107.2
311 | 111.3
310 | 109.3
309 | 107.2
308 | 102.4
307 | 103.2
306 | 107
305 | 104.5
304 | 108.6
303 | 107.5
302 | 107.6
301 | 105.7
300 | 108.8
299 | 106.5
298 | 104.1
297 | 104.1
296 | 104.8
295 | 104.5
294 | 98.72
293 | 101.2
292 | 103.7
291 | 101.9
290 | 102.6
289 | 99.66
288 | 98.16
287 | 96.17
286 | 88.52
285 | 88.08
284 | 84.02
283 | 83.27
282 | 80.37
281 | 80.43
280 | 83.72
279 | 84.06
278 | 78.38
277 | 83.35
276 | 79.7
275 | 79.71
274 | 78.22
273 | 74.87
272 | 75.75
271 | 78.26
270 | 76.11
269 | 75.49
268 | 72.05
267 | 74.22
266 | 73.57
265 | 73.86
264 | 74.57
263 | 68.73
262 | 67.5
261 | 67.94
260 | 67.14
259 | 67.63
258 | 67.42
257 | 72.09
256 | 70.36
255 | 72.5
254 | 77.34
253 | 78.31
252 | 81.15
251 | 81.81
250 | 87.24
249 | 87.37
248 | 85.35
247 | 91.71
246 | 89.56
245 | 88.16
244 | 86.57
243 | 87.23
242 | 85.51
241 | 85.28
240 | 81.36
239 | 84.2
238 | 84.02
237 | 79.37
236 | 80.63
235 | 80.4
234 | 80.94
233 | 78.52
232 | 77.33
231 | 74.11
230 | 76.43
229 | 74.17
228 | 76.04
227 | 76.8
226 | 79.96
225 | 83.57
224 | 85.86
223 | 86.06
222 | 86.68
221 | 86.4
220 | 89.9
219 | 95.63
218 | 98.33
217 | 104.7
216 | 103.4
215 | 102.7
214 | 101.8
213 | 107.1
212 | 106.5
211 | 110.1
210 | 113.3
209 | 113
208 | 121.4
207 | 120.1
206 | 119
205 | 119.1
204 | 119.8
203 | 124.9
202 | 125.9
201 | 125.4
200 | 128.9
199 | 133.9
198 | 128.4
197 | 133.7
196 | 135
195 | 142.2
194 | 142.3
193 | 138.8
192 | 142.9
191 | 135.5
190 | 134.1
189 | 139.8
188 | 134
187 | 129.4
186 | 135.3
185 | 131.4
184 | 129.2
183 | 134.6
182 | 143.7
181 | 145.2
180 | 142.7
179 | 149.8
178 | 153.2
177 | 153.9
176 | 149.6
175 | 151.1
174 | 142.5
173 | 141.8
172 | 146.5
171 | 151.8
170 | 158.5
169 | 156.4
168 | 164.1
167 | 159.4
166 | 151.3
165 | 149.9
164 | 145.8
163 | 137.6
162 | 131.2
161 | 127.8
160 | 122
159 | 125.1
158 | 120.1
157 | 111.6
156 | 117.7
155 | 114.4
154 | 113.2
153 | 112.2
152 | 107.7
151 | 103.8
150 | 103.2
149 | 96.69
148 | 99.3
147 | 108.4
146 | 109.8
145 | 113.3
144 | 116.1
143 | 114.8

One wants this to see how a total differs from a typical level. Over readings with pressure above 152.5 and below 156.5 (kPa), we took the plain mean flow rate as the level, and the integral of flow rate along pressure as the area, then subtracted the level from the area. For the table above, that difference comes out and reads 343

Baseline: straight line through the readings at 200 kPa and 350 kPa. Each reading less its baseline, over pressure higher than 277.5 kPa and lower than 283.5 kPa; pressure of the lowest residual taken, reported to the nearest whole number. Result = 278 kPa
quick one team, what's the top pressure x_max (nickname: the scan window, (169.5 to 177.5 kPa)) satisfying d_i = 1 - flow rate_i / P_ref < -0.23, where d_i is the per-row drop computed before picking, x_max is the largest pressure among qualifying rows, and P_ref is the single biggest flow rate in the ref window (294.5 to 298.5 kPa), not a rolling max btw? 177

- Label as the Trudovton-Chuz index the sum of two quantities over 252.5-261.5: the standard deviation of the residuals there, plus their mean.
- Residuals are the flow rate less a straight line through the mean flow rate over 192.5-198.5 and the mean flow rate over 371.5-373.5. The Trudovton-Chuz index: -62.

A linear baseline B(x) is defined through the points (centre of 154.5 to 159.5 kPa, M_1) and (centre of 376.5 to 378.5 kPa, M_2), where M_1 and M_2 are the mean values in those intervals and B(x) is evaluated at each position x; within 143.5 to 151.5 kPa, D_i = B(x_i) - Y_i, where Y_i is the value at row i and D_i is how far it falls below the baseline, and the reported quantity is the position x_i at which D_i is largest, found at 149 kPa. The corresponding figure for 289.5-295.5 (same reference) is 294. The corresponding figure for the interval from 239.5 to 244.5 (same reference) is 240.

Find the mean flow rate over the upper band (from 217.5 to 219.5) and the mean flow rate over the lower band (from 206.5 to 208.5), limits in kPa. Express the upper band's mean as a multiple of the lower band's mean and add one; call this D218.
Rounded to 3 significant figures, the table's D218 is 1.80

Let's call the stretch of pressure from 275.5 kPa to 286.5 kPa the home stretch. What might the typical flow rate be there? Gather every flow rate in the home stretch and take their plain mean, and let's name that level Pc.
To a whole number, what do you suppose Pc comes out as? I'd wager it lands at 83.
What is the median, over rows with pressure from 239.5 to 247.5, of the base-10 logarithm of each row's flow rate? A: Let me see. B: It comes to 1.94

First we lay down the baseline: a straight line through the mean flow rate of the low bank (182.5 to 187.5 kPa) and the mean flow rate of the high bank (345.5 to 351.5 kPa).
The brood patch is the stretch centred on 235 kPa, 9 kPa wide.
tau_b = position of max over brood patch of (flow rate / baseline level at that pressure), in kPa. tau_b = 239 kPa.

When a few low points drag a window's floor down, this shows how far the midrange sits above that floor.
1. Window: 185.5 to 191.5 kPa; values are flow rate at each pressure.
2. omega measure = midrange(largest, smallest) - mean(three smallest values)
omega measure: 2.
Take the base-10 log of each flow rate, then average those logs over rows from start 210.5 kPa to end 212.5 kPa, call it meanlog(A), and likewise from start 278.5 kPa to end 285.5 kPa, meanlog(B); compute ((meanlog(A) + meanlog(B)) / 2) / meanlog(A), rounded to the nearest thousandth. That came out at 0.972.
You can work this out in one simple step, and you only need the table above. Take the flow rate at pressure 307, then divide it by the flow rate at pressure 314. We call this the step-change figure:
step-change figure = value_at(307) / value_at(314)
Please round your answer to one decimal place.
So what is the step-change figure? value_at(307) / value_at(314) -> 1.0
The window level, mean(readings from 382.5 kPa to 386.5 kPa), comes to 132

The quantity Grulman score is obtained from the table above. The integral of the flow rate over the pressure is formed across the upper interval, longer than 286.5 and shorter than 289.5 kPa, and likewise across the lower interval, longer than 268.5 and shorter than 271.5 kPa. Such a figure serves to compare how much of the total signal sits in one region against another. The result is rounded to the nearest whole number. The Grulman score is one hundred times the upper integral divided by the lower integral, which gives 128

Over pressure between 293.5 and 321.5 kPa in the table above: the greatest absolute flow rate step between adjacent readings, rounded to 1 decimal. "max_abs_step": 6.3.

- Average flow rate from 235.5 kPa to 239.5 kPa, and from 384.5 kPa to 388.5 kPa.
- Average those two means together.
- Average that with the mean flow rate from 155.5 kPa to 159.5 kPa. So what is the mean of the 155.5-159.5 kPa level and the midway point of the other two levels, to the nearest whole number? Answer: 114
